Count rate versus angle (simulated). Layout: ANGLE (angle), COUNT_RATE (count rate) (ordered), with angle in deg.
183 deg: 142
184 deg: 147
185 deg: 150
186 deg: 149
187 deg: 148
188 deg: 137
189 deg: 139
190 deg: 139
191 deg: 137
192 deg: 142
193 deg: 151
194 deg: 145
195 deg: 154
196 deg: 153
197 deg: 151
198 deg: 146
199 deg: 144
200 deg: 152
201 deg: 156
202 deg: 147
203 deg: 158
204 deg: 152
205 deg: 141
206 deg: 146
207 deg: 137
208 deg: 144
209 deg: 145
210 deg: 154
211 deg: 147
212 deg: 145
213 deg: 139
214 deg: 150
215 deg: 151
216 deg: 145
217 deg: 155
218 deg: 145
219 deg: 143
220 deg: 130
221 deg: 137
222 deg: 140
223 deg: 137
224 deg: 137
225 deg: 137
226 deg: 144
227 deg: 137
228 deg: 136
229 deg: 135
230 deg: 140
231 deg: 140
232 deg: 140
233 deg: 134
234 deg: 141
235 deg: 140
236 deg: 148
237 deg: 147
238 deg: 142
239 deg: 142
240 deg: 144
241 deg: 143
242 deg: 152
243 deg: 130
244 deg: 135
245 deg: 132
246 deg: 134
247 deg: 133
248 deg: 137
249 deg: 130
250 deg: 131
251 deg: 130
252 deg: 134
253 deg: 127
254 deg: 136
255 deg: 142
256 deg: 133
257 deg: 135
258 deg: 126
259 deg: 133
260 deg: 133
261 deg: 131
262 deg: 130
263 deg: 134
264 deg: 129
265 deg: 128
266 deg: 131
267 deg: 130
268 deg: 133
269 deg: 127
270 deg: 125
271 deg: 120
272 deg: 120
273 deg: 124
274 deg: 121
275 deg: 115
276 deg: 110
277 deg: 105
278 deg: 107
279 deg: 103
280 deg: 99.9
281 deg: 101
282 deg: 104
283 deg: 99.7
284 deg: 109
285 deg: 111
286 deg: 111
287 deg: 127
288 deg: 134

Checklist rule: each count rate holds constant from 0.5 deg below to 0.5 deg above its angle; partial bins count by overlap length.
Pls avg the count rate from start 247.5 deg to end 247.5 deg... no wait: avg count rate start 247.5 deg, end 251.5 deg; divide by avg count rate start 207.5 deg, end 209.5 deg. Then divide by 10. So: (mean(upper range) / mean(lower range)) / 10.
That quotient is 0.091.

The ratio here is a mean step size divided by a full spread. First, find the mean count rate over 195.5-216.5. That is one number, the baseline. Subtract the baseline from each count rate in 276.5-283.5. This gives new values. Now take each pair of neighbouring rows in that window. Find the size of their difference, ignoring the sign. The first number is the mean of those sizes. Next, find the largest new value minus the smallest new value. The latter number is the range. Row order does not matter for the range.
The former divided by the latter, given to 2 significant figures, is 0.40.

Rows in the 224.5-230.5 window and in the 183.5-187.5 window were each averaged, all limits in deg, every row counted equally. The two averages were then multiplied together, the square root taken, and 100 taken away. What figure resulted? 43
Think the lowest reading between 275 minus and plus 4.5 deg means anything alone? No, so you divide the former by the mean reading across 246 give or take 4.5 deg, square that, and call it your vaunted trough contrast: 0.58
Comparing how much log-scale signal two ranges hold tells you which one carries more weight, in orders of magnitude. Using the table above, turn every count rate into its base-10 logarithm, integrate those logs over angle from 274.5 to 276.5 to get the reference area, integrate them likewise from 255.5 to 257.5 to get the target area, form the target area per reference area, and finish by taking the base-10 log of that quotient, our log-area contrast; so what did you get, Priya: 0.016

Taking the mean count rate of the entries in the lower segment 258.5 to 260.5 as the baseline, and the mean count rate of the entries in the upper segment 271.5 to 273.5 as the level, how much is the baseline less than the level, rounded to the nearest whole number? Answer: -11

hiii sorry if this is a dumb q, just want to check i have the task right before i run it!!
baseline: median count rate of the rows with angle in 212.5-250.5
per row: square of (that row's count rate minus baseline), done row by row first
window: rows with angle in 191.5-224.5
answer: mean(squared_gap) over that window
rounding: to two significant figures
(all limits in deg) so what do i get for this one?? 79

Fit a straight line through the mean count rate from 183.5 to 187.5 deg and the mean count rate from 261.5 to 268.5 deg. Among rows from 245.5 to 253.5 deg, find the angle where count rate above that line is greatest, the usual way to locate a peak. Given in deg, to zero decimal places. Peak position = 248 deg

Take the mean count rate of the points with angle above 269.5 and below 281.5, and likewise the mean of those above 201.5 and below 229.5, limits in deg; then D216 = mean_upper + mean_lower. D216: 256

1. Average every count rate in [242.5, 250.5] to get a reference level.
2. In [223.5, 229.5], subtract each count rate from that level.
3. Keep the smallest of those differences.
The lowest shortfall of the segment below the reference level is -11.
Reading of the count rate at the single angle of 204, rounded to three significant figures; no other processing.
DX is 152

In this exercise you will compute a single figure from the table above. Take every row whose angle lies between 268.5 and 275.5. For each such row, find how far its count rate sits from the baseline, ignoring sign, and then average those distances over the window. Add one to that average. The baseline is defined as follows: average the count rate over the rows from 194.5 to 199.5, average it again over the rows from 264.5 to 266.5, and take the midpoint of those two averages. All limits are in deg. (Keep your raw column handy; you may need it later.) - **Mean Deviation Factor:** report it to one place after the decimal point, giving 18.8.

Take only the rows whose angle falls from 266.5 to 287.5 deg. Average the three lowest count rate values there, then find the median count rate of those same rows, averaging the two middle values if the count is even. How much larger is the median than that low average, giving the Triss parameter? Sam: 11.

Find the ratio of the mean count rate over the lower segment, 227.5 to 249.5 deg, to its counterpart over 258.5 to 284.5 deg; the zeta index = 1.16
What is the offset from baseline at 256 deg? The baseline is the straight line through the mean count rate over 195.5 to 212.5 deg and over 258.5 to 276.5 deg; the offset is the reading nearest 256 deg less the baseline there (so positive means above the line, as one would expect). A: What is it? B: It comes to 2.7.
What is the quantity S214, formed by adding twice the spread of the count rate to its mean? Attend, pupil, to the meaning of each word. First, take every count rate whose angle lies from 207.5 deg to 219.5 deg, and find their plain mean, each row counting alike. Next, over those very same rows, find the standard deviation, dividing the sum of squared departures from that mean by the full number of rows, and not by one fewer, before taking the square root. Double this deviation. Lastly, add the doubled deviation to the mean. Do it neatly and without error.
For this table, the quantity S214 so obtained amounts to 156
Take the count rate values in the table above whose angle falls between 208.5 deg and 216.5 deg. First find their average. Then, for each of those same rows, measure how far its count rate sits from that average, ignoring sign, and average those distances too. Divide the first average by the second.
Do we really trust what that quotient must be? 42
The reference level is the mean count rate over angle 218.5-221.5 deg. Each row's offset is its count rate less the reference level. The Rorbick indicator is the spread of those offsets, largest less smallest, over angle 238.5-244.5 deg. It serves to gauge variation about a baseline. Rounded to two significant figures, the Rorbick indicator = 22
